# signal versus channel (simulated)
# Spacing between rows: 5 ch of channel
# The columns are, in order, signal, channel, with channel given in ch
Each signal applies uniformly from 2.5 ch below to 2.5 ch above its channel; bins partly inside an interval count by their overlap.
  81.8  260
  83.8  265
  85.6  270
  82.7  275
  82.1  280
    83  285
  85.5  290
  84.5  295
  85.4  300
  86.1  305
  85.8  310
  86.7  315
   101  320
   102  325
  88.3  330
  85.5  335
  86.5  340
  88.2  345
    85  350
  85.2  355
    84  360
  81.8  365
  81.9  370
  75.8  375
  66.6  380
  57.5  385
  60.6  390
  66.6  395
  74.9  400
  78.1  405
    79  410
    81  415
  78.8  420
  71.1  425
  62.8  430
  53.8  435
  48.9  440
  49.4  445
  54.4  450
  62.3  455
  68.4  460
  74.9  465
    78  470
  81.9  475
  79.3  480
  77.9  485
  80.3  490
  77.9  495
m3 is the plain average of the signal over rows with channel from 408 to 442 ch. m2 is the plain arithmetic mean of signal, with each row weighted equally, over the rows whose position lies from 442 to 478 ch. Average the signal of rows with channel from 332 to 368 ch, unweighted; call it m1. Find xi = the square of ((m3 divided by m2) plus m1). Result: 7428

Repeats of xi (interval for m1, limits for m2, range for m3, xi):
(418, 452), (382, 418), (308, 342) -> 3741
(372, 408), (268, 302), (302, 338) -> 4853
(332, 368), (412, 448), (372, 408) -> 7439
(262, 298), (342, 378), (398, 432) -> 7189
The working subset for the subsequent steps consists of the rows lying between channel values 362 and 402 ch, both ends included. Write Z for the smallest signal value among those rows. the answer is 57.5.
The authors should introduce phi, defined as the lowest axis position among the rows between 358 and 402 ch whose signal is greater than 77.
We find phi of 360 ch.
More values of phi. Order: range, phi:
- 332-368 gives 335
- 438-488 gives 470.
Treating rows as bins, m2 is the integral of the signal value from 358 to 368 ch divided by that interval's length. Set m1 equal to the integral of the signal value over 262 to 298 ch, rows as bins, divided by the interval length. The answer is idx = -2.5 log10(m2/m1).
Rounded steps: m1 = 84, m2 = 83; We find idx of 0.01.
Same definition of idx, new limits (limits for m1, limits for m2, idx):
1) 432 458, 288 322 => -0.52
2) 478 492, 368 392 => 0.16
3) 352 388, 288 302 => -0.12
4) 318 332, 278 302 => 0.16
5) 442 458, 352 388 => -0.34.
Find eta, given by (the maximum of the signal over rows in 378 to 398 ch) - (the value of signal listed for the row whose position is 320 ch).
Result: -34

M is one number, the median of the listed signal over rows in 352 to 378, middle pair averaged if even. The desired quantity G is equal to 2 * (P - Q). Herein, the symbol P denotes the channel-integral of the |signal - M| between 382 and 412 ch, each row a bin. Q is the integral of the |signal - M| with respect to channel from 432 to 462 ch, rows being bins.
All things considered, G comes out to -788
